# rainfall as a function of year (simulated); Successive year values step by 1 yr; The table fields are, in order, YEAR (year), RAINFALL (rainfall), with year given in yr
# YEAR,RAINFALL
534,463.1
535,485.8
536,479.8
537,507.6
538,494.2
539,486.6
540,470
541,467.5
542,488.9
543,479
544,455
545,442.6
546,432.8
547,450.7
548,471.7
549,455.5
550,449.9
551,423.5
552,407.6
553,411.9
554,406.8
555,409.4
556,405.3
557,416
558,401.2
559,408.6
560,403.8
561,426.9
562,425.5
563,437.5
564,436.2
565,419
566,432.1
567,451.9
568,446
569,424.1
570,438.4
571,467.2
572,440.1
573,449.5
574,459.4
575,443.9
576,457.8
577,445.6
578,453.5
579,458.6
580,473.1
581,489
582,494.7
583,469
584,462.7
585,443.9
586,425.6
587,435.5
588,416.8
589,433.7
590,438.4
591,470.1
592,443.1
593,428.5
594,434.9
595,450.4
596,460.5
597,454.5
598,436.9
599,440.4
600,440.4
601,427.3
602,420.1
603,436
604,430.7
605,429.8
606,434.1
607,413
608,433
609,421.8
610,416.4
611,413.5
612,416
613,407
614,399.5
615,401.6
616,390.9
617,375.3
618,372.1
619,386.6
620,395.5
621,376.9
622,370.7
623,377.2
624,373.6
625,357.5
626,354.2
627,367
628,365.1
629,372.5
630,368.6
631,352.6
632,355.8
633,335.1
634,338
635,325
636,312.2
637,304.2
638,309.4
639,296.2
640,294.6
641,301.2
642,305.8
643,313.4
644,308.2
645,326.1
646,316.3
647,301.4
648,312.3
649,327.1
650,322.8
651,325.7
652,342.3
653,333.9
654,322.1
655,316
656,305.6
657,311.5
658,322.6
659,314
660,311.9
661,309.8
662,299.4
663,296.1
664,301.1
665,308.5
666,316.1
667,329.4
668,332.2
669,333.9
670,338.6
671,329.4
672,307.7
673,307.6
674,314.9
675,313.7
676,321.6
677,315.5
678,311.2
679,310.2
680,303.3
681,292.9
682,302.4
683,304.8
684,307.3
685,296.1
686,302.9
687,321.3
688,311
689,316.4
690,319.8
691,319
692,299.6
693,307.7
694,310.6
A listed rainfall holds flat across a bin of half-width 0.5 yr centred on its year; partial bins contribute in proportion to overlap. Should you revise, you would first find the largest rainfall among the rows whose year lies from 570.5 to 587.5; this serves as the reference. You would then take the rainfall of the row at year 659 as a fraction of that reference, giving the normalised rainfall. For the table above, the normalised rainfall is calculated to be 0.63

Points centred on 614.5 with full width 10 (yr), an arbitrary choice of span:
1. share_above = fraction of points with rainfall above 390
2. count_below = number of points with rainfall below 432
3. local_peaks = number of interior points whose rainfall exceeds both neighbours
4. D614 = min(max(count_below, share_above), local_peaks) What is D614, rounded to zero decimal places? 2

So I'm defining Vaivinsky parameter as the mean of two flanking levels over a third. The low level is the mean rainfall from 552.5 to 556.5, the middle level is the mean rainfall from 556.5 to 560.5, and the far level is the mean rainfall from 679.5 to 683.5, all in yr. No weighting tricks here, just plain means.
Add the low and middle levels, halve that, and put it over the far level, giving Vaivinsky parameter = 1.36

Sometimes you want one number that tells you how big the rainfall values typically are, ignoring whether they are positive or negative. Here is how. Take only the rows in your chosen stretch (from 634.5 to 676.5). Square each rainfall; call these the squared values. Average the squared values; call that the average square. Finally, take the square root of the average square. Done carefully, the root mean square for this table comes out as 316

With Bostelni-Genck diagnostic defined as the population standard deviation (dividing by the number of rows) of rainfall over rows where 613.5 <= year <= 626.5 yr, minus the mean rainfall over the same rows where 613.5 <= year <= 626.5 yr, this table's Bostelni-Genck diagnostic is -365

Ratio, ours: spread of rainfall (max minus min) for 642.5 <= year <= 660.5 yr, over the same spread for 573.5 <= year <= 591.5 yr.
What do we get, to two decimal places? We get 0.53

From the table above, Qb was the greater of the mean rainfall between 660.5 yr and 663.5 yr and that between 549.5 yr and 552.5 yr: 427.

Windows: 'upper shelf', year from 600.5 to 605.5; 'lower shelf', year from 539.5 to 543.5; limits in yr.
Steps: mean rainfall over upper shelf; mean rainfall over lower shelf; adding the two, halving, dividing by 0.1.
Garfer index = 4526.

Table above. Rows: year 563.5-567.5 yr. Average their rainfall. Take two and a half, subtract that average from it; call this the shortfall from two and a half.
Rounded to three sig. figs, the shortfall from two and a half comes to -432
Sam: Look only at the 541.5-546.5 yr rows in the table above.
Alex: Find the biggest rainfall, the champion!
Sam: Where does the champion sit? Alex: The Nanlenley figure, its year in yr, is 542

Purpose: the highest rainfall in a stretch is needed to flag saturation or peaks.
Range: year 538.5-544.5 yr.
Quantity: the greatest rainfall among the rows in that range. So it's 488.9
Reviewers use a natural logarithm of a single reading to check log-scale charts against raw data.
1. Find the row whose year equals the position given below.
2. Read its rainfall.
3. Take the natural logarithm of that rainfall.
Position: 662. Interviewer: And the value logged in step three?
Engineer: 5.7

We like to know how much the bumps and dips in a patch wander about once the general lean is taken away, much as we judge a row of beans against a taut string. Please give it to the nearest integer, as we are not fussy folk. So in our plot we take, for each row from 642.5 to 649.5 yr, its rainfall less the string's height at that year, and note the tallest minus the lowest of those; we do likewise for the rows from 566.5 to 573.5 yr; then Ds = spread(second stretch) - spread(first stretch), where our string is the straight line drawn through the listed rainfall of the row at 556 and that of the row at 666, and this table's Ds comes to 17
